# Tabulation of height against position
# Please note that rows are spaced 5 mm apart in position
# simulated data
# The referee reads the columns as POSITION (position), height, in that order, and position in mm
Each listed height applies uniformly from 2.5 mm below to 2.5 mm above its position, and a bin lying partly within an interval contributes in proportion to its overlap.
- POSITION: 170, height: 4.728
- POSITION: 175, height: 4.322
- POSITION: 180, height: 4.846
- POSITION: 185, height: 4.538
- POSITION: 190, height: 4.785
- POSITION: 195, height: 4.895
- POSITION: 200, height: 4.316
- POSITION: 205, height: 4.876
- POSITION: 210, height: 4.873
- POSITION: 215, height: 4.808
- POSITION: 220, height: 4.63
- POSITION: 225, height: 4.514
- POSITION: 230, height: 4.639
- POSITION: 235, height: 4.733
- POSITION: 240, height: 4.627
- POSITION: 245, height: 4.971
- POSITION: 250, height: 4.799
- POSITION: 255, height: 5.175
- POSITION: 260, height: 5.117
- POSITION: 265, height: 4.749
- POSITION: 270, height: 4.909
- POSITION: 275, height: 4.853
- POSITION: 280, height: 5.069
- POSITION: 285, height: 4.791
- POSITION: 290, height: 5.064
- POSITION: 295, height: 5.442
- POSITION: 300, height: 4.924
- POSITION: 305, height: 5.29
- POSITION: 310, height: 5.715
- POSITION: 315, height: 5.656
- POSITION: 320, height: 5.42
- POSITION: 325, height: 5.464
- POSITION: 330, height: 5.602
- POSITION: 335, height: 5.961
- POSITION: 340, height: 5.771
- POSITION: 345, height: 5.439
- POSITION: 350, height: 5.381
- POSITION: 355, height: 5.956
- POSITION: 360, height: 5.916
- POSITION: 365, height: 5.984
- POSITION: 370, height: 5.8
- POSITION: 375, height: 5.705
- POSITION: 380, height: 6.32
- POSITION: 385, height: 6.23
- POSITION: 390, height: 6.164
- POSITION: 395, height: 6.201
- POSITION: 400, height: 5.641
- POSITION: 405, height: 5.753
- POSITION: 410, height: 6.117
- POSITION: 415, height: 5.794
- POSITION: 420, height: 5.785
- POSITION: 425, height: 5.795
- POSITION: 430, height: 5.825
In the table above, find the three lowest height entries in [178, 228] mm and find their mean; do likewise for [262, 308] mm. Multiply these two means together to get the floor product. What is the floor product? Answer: 21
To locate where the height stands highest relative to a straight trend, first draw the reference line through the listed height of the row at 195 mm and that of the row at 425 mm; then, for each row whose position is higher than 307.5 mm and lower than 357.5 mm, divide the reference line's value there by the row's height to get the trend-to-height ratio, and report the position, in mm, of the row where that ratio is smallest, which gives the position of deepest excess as 335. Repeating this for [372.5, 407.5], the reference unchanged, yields 380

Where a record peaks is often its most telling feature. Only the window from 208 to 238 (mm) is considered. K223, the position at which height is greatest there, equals 210 mm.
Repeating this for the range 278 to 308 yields 295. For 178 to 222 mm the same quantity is 195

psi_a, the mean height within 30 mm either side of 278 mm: 5.02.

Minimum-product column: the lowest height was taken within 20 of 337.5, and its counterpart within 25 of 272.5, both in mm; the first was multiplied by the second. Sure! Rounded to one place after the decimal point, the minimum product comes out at 25.6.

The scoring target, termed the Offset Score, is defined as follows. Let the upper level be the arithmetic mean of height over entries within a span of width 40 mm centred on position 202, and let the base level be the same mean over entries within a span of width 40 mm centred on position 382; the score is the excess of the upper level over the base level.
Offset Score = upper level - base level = -1.29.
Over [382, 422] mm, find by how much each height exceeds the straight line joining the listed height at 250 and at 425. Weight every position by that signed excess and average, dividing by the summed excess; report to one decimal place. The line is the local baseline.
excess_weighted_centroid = 394.5 mm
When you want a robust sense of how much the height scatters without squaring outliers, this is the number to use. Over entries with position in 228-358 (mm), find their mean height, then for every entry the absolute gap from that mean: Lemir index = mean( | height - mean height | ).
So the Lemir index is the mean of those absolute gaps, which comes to 0.35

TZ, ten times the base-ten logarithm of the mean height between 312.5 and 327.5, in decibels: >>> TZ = 7.41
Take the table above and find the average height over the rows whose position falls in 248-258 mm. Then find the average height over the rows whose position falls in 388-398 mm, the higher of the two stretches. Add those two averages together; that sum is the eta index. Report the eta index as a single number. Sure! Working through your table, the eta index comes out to 11.2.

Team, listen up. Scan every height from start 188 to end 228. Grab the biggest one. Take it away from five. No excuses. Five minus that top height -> 0.1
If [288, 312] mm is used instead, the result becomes -0.7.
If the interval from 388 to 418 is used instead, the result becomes -1.2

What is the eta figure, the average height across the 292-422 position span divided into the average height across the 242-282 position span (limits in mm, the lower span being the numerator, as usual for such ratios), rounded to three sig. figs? 0.862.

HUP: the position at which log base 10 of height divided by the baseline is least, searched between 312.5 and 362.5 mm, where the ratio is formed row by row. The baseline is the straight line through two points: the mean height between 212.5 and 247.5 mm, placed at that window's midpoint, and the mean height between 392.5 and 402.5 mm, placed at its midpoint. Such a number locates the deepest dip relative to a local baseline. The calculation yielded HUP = 350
